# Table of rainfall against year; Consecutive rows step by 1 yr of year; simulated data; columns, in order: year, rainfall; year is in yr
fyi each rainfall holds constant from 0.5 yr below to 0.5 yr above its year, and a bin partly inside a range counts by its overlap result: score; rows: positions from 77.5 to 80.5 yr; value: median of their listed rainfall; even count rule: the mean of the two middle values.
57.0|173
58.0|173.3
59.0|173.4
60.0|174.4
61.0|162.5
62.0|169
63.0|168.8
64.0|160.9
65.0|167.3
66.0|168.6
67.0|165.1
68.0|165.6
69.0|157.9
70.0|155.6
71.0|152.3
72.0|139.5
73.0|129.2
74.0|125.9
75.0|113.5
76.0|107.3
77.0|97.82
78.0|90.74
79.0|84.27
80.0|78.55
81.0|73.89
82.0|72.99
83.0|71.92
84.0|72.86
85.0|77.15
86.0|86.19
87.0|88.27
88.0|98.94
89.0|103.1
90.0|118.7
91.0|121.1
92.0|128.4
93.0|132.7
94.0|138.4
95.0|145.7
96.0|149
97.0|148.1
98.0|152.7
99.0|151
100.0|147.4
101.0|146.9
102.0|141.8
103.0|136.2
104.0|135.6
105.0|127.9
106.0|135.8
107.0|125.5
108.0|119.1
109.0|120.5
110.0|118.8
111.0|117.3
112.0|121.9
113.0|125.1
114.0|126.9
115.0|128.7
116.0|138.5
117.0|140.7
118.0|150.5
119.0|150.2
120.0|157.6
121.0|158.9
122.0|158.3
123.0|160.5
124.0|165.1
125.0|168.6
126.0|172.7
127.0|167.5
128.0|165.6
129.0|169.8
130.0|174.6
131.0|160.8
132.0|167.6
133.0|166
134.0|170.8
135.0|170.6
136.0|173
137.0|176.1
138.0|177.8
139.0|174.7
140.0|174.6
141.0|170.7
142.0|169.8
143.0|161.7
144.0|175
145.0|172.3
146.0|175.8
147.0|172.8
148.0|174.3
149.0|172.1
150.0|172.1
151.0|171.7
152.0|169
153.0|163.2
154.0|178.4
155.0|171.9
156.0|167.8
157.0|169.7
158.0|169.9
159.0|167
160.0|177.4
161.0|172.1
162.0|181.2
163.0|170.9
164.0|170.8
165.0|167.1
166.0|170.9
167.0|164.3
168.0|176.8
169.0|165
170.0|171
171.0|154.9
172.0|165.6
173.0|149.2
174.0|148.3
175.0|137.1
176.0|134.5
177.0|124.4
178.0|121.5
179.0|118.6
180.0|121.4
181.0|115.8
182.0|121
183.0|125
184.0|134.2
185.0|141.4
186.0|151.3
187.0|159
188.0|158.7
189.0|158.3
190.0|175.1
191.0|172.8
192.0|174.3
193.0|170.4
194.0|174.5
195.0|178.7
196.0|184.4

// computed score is 84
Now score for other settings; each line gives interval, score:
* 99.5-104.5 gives 142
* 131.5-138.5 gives 171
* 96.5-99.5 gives 151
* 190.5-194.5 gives 174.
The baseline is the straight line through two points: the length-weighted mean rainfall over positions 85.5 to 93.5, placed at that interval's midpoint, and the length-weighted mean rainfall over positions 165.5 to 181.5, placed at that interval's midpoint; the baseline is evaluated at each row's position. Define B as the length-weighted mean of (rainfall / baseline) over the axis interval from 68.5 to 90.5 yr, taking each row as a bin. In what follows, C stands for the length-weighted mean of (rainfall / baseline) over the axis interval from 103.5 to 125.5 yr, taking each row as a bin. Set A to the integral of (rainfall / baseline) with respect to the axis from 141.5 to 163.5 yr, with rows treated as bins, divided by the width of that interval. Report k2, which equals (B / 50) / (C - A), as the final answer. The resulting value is -0.19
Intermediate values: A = 1.25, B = 0.997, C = 1.15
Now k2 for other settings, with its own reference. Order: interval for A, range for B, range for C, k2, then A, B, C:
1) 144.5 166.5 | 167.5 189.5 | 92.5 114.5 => -0.26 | 1.24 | 0.967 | 1.17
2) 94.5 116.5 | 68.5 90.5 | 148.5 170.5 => 0.31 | 1.16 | 0.997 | 1.22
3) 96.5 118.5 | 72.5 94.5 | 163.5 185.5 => -0.12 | 1.15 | 0.939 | 0.99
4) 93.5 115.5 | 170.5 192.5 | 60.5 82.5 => 0.13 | 1.16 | 0.960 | 1.31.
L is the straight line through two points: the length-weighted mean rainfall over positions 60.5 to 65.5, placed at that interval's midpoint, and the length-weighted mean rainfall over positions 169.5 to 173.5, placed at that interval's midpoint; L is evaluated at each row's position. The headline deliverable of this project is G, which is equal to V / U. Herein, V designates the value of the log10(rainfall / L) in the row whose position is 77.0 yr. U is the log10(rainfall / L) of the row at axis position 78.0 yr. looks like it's 0.9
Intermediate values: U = -0.26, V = -0.23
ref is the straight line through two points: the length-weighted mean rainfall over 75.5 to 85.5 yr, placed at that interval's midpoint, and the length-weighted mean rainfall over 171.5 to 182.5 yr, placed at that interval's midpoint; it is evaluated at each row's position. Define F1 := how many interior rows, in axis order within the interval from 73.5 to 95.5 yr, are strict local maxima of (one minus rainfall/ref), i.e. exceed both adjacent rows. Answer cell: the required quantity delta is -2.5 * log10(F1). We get 0.00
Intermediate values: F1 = 1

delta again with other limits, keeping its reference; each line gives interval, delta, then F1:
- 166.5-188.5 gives -1.51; 4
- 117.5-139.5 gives -1.95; 6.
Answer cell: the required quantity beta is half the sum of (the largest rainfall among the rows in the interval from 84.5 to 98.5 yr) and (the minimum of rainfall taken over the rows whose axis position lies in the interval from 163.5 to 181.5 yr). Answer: 134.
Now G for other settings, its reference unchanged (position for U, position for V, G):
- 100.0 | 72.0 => 1.6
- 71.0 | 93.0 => 2.6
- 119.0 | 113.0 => 3.3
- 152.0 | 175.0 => -3.3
